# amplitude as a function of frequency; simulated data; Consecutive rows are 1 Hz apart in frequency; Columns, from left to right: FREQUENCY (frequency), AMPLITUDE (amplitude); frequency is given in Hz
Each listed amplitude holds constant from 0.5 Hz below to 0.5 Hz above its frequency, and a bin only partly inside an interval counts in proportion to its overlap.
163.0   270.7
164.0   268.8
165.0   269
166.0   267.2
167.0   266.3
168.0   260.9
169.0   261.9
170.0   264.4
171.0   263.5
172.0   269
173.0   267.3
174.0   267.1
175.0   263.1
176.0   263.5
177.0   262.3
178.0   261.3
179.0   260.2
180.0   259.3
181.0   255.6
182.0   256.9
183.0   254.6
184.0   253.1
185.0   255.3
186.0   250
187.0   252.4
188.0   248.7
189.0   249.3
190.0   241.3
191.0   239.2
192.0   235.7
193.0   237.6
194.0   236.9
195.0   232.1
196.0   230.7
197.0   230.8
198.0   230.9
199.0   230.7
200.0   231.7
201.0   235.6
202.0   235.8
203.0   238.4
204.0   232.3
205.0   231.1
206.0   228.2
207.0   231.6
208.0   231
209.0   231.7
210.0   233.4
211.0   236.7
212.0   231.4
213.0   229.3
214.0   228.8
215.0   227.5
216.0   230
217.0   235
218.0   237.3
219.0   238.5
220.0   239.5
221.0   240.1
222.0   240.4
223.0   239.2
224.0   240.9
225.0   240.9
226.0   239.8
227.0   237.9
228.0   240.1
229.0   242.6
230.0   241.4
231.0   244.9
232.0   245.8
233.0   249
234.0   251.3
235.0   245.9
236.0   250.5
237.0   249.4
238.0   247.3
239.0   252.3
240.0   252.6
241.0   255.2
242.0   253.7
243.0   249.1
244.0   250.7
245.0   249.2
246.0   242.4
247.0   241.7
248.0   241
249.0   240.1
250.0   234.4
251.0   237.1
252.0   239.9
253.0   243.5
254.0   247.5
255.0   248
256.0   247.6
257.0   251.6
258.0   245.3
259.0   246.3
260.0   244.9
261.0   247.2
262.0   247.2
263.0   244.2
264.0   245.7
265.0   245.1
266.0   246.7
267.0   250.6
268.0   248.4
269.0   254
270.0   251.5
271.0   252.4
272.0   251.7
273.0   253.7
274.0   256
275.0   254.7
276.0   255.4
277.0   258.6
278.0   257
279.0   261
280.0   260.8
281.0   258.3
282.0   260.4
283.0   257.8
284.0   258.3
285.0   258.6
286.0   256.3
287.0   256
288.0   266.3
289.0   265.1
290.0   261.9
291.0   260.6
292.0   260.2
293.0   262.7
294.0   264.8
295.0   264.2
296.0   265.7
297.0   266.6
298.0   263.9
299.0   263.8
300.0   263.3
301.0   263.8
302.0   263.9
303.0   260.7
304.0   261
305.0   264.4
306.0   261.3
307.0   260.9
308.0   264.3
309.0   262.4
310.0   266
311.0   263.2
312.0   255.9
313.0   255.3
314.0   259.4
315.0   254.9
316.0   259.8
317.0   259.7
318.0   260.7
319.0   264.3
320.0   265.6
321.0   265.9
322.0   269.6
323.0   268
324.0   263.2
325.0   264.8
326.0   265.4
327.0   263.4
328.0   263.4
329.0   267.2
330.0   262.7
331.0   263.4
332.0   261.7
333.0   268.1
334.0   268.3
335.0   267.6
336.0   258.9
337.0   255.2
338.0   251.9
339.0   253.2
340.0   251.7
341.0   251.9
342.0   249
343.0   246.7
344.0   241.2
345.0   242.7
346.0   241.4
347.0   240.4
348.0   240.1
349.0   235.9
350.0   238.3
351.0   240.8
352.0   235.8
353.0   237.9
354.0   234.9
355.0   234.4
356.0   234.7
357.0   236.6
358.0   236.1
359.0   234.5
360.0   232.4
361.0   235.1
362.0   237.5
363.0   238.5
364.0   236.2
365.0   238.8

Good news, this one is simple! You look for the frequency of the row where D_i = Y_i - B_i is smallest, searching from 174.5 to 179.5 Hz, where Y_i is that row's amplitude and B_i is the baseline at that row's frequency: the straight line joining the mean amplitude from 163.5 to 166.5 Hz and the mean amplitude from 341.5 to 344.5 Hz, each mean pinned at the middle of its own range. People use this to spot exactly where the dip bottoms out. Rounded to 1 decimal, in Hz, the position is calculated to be 179.0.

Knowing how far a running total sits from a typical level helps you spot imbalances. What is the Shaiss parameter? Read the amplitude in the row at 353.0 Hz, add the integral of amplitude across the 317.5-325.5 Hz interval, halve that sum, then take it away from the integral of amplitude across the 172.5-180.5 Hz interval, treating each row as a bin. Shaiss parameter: 924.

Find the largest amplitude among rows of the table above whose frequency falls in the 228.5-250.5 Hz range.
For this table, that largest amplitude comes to 255.2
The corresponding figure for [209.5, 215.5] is 236.7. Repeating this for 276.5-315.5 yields 266.6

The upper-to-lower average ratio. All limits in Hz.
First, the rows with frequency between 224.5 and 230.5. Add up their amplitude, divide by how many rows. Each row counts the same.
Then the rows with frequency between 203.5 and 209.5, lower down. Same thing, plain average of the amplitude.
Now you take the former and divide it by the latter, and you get 1.04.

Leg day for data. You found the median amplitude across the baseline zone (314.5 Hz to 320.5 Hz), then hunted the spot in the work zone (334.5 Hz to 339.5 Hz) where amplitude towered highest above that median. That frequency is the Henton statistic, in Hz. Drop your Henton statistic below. 335.0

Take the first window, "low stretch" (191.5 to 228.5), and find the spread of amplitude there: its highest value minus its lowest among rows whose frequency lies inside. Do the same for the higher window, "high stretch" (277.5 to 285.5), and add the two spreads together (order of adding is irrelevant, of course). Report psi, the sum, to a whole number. 17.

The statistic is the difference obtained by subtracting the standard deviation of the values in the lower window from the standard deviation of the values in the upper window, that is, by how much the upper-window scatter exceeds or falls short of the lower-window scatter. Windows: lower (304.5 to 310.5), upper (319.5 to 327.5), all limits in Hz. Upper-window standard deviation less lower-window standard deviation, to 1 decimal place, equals 0.2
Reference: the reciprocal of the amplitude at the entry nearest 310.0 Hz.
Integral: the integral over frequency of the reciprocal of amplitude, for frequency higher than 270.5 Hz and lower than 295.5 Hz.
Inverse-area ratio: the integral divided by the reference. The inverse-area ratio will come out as 25.7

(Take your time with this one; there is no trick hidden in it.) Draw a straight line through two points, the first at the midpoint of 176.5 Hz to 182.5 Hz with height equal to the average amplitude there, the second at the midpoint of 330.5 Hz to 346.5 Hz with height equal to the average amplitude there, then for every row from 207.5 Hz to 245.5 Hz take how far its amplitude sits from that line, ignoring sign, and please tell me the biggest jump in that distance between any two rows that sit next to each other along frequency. 5.4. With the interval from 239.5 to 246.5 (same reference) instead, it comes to 6.8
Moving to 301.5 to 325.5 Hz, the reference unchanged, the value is 7.3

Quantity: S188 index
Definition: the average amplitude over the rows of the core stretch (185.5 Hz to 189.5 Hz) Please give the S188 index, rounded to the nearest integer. 250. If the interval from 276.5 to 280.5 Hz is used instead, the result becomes 259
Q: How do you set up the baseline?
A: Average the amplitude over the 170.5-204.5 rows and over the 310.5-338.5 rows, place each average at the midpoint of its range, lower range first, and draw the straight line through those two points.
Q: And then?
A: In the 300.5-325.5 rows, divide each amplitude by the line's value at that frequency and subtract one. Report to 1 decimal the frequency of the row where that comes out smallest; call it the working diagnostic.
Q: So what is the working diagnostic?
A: 315.0 Hz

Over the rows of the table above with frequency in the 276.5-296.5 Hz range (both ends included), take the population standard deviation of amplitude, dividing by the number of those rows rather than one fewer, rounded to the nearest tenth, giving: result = 3.1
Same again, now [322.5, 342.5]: 6.3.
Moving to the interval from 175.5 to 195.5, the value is 9.6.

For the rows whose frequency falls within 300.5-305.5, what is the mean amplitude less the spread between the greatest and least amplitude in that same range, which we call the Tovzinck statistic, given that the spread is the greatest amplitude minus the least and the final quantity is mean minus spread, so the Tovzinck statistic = 259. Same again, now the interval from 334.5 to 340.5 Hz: 241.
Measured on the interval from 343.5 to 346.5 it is 240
